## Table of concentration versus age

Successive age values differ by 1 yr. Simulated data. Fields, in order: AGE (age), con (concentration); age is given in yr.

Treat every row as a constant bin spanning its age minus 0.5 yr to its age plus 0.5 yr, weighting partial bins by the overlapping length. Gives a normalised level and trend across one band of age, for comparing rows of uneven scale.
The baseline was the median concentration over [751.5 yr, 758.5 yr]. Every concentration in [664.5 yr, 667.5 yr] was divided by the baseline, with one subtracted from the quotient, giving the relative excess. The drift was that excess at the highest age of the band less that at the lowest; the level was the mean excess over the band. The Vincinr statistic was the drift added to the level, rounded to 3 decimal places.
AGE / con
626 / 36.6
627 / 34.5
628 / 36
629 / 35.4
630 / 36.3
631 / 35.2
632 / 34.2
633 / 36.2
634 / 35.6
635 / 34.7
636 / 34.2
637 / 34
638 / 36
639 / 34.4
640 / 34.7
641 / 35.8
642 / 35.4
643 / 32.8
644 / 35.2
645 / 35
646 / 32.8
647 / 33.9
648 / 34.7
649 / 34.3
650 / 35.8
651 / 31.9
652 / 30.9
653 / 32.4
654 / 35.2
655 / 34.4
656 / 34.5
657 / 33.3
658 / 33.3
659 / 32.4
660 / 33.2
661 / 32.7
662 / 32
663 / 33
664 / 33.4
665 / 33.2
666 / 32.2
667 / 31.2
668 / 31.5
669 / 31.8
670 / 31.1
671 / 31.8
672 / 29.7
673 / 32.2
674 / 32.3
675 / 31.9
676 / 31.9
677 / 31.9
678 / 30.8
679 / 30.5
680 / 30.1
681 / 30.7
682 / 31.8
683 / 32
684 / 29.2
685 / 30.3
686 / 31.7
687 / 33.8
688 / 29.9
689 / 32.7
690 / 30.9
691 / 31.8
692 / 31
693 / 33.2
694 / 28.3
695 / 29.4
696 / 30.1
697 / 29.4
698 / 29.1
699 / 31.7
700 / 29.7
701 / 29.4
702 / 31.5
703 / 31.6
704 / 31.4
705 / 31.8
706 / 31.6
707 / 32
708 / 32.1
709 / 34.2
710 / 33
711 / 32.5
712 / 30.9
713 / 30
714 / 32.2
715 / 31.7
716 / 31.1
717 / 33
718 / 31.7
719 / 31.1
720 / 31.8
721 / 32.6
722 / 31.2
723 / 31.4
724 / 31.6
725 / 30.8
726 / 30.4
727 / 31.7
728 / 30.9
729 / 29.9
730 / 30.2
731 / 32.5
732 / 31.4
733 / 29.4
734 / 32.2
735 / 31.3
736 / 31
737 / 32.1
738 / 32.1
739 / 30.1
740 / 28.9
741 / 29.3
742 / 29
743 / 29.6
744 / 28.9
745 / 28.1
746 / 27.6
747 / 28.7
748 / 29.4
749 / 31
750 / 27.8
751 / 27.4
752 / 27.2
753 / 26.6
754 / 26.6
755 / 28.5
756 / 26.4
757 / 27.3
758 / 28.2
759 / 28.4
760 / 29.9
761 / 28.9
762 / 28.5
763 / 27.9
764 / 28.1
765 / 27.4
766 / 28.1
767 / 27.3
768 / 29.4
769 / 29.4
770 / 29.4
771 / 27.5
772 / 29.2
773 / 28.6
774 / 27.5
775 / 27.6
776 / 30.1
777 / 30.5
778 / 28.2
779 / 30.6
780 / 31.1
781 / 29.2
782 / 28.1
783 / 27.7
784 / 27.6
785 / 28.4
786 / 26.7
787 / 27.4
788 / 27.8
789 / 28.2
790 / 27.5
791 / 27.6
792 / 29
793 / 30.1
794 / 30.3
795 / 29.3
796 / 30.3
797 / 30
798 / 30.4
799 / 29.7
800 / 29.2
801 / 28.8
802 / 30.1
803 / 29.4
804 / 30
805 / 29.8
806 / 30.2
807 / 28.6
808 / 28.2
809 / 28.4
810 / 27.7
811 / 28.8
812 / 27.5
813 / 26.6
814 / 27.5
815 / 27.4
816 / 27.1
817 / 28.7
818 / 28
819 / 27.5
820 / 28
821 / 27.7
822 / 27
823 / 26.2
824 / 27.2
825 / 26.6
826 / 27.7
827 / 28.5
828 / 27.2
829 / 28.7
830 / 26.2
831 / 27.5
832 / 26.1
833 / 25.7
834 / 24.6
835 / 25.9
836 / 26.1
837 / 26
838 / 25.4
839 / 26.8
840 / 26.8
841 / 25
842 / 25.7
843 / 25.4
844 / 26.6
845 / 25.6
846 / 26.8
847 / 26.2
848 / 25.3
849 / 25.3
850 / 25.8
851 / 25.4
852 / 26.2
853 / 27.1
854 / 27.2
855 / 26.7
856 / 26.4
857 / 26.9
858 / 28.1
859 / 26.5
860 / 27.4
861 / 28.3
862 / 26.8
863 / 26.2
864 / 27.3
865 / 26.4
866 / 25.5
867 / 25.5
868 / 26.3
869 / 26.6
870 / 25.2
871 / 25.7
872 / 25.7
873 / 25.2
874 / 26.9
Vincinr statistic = 0.110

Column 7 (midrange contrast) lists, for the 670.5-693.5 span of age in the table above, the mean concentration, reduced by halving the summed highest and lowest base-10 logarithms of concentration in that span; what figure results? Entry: 29.9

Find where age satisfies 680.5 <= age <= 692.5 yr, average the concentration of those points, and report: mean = 31.3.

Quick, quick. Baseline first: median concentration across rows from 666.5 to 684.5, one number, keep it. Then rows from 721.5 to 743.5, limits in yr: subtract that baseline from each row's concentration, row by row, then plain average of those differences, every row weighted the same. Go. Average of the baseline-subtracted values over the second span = -1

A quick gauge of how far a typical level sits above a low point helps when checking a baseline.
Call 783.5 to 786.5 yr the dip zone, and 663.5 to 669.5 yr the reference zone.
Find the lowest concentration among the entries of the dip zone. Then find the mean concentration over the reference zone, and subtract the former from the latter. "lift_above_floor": 5.5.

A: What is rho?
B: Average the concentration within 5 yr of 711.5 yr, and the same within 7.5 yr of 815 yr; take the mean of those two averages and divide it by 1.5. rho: 19.9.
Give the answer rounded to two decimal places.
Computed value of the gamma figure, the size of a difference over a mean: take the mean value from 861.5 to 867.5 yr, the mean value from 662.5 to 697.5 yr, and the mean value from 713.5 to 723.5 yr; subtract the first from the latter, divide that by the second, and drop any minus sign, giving 0.18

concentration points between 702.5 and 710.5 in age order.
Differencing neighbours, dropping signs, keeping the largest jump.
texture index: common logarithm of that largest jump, 0.322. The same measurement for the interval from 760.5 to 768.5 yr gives 0.322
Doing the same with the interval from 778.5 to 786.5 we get 0.279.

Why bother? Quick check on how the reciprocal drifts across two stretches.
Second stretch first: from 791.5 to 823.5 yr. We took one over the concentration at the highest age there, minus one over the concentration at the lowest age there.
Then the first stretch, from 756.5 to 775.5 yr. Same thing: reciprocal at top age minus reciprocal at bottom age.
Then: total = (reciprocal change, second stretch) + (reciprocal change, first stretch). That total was 0.0033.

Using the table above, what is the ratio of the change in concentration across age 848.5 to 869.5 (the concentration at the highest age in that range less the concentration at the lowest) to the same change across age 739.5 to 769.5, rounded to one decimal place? 2.6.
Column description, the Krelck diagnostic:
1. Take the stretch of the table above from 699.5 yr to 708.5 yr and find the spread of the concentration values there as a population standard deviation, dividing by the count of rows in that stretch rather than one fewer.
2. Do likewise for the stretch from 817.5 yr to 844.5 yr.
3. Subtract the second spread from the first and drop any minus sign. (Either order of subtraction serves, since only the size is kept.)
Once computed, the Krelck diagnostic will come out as 0.12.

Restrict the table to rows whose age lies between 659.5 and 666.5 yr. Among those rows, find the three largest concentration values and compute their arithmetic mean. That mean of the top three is 33.3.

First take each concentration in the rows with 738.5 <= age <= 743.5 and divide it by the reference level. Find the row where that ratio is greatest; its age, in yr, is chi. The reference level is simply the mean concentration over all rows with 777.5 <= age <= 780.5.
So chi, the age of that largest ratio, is 739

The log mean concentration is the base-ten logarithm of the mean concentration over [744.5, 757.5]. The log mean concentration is 1.45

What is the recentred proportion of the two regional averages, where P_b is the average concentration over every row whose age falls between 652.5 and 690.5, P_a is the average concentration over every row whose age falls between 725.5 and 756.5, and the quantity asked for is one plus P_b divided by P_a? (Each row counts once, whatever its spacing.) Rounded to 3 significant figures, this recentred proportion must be 2.08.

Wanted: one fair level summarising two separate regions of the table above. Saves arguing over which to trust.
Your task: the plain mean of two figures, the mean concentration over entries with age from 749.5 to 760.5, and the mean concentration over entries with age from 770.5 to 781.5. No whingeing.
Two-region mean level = 28.4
